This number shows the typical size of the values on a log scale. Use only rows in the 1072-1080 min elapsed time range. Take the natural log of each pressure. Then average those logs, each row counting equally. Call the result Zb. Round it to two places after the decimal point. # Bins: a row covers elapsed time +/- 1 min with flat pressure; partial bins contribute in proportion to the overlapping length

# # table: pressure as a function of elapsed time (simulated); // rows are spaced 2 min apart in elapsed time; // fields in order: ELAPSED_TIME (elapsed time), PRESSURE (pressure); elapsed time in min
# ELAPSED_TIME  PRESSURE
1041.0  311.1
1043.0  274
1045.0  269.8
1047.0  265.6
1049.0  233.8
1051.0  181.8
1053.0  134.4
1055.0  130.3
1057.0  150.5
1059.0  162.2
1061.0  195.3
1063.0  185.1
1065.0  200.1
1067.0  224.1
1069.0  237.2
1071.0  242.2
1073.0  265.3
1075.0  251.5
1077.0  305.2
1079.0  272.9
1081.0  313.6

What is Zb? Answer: 5.61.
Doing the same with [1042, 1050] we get 5.56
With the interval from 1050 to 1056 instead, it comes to 4.99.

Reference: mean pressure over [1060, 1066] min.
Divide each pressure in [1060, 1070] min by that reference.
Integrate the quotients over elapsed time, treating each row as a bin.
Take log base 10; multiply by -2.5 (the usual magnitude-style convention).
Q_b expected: -2.58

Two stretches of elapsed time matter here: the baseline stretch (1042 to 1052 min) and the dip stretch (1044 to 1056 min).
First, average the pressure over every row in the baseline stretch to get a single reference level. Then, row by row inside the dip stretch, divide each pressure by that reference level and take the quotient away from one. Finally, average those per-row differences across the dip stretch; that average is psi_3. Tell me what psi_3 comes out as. 0.17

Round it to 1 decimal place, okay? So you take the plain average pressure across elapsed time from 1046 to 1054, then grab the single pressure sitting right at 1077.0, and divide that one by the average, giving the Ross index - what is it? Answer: 1.5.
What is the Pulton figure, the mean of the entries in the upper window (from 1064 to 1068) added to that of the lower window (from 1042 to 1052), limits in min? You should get 457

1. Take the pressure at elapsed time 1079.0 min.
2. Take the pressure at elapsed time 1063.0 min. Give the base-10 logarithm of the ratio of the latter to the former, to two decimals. -0.17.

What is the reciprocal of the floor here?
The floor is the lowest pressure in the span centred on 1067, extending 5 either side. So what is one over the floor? 0.0054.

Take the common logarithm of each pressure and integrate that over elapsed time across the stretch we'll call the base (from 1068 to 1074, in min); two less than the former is 12.4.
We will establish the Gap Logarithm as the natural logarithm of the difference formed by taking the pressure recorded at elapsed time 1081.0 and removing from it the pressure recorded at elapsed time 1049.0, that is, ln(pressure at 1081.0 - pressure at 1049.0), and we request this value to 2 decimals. 4.38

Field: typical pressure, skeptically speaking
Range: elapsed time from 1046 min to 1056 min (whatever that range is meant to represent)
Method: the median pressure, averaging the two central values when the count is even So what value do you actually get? 182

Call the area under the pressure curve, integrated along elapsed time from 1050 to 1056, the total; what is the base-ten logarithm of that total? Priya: 2.95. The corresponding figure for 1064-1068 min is 2.93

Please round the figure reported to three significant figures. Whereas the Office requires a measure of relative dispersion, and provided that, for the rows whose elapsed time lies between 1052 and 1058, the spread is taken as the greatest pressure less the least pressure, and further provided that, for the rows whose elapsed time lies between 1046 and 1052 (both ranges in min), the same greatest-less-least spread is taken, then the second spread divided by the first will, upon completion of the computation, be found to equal 4.15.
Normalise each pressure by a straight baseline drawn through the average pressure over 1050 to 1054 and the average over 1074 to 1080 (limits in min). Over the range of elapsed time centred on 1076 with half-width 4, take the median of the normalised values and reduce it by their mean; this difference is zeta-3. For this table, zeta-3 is -0.02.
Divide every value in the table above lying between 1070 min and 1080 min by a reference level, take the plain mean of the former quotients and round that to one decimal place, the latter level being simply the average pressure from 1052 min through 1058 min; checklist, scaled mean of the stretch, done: 1.9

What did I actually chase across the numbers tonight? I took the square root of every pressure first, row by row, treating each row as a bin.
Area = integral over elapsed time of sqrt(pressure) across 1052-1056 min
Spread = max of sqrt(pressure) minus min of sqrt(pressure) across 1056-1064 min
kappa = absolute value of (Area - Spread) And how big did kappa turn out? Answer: 44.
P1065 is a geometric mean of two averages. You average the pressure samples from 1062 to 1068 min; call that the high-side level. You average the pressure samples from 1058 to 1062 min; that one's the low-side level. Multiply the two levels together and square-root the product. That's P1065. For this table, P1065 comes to 191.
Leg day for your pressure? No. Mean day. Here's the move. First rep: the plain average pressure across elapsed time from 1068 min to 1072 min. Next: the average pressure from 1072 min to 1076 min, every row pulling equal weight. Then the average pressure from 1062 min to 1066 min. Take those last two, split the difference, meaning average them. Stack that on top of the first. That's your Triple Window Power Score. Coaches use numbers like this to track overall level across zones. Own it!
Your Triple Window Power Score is 465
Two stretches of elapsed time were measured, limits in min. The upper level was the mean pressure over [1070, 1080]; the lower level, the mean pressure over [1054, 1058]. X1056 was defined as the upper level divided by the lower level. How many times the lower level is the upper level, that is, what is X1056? 1.9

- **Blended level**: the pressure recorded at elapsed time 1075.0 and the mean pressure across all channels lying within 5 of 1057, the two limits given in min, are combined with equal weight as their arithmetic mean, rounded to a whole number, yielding 203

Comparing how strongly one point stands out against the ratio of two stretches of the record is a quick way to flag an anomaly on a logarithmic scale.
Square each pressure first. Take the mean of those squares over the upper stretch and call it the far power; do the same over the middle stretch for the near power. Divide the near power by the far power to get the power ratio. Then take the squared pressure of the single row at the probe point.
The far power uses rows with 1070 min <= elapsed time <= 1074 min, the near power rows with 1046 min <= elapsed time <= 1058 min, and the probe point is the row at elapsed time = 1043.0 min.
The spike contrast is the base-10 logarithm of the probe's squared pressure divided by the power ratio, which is 5.13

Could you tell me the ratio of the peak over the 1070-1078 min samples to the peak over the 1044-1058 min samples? 1.13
